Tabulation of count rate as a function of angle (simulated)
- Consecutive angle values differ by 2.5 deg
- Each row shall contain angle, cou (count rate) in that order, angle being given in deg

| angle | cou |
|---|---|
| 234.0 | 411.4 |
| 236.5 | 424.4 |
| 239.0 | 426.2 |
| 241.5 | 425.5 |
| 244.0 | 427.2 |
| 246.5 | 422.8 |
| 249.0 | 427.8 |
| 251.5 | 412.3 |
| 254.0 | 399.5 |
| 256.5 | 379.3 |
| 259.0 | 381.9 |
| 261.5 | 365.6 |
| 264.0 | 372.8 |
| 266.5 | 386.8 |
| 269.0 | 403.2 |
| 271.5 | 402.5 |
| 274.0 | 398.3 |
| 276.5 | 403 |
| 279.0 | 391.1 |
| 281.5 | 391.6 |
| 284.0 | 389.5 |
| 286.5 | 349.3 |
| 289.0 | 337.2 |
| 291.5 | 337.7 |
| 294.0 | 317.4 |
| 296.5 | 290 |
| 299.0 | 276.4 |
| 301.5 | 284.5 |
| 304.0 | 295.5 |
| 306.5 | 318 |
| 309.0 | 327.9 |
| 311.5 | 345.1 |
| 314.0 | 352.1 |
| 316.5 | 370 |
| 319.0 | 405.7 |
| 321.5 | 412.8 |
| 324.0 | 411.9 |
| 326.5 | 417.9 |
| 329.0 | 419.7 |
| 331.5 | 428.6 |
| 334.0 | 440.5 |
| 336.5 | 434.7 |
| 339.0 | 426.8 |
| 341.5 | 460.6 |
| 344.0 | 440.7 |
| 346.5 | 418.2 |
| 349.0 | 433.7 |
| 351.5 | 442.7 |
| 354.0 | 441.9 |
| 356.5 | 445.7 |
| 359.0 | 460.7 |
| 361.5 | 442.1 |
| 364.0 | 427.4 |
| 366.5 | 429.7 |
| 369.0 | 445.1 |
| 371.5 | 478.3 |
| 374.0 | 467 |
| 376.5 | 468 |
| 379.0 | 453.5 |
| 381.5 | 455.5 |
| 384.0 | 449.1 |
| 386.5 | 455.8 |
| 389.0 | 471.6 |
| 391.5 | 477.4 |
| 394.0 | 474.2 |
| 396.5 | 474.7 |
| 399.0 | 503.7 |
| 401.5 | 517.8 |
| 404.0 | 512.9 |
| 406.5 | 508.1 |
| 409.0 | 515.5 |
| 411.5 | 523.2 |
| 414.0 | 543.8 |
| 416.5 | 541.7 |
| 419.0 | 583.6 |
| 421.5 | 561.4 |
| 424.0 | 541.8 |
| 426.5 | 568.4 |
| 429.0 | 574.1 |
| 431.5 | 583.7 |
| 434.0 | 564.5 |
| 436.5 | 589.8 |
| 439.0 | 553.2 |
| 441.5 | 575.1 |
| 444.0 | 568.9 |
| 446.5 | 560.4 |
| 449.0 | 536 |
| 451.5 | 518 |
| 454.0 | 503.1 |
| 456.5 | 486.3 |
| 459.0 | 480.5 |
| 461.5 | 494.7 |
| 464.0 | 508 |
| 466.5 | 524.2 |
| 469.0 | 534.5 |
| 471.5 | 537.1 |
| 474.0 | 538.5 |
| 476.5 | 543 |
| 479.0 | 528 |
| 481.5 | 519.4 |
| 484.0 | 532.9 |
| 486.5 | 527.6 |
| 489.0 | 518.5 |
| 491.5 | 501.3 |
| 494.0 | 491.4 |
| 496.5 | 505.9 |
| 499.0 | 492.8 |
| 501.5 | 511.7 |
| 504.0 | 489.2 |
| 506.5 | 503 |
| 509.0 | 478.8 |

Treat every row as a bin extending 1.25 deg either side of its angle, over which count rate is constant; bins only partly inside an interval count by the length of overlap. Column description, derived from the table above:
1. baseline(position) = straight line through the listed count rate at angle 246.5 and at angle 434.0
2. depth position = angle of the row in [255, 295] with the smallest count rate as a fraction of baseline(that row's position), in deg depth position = 294.0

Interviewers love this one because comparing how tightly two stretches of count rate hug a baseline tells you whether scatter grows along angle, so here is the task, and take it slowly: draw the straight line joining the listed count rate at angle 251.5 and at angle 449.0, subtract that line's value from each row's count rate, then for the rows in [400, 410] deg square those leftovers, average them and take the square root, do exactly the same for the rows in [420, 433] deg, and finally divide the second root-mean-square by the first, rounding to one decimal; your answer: 6.8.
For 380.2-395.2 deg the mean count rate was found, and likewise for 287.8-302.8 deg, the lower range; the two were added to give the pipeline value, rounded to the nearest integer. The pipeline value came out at 771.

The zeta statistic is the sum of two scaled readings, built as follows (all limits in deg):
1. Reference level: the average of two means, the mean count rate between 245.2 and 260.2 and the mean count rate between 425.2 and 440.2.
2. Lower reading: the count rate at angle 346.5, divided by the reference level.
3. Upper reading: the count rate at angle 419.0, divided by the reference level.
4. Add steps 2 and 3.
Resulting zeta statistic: 2.05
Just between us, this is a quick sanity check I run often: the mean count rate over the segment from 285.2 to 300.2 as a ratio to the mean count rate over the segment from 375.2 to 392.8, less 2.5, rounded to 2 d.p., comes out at -1.81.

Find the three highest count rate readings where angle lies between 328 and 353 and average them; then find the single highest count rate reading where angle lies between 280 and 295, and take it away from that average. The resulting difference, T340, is 56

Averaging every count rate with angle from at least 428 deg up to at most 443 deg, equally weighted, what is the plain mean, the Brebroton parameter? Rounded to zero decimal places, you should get 573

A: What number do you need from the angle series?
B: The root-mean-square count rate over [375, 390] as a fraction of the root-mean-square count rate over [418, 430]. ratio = 0.811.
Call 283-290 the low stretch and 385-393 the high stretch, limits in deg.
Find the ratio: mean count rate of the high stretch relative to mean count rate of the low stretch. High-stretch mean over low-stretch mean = 1.31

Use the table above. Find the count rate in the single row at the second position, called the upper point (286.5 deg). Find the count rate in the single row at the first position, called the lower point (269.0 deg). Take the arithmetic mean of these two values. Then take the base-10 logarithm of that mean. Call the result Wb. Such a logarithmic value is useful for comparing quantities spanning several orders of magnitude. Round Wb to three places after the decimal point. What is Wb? 2.575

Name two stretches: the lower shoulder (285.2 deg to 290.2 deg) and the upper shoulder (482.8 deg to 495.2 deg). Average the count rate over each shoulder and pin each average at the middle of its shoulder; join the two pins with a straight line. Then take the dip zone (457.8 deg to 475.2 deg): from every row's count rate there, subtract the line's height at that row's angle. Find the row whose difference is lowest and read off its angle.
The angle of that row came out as 459.0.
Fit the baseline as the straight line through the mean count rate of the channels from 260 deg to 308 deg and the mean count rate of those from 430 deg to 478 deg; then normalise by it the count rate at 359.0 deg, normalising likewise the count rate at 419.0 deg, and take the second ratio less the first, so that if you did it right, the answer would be 0.11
